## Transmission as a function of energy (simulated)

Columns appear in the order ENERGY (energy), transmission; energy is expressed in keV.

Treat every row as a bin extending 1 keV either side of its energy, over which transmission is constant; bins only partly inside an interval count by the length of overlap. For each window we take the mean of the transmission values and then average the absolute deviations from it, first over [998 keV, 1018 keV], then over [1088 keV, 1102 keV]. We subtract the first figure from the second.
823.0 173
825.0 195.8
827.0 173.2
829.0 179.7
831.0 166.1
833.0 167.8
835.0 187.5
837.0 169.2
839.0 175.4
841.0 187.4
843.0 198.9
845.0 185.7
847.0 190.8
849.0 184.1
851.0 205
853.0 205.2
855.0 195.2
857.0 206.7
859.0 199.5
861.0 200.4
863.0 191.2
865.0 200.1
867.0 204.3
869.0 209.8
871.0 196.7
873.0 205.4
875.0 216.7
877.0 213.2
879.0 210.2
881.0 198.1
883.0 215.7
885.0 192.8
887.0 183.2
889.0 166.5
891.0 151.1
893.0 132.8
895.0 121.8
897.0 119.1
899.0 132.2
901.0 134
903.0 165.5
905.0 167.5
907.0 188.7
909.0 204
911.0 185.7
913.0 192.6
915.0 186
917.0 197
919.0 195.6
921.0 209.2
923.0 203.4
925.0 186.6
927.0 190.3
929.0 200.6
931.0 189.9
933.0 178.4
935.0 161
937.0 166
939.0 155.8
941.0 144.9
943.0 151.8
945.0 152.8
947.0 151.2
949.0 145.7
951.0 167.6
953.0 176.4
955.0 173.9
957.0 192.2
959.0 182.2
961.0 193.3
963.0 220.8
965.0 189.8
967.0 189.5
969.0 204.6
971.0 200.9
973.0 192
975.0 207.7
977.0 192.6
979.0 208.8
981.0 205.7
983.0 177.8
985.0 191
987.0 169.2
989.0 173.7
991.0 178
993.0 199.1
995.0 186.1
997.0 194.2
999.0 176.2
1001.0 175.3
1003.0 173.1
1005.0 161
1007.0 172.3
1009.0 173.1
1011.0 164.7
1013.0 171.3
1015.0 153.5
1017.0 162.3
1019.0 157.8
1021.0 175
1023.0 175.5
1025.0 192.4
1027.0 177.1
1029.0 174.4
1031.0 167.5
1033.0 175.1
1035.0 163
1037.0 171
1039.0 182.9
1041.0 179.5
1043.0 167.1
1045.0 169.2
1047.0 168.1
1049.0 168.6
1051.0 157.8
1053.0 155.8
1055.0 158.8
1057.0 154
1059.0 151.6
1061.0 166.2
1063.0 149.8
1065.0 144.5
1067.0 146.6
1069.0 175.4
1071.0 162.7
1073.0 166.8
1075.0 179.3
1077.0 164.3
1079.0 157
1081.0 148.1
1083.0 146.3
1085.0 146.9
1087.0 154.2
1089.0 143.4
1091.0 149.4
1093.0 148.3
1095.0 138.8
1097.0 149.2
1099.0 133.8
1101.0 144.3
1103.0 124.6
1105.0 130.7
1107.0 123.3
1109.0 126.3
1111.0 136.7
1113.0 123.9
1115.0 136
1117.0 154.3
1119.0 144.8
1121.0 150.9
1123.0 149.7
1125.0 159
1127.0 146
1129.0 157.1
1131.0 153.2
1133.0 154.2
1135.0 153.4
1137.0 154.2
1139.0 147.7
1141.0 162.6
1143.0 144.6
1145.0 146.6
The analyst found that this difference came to -2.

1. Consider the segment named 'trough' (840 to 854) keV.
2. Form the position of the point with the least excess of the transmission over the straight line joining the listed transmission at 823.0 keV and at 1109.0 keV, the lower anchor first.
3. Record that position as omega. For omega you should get 849.0 keV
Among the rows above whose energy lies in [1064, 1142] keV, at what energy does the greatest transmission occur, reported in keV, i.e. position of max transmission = 1075.0 keV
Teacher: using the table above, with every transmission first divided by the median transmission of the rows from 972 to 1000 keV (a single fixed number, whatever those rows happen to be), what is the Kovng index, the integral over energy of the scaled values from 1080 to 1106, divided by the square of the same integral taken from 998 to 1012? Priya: 0.12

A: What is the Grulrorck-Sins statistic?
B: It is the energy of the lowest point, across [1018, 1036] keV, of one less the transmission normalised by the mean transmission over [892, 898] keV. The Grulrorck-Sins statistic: 1025.0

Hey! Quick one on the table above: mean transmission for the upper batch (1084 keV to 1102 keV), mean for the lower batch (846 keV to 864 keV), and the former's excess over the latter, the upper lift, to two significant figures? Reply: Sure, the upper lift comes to -52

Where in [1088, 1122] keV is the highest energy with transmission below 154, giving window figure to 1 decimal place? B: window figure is 1121.0 keV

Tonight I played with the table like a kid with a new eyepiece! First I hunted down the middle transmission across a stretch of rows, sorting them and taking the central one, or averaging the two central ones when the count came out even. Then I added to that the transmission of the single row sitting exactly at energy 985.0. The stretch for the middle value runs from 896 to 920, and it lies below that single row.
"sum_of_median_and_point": 377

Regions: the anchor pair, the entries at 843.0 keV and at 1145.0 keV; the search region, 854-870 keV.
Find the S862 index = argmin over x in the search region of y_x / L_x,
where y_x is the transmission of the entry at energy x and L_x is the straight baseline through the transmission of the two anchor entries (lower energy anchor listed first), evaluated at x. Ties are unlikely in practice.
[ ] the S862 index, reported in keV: 863.0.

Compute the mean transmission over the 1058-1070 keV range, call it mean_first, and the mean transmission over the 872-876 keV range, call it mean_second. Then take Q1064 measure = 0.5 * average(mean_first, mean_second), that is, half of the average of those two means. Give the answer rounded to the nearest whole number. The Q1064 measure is 92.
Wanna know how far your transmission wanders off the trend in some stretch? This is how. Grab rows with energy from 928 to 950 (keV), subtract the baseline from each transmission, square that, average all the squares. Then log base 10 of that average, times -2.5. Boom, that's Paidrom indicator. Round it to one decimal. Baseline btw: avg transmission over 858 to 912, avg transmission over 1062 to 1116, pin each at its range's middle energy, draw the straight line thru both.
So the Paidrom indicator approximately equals -6.4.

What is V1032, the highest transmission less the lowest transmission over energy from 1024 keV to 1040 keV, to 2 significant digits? 29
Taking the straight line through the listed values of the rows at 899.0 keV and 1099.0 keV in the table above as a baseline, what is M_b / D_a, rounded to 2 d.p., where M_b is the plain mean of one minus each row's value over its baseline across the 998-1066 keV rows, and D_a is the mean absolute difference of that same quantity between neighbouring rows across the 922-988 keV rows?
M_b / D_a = -2.82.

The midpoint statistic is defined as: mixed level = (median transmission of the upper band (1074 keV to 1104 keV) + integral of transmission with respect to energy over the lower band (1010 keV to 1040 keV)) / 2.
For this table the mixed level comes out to 2638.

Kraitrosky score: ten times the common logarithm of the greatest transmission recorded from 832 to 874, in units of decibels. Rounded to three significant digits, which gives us 23.2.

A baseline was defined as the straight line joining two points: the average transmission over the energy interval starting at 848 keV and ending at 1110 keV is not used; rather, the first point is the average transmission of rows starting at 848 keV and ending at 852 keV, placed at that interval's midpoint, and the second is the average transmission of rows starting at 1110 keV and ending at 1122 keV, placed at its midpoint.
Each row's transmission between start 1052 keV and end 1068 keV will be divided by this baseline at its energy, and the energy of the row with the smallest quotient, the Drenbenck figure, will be 1065.0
